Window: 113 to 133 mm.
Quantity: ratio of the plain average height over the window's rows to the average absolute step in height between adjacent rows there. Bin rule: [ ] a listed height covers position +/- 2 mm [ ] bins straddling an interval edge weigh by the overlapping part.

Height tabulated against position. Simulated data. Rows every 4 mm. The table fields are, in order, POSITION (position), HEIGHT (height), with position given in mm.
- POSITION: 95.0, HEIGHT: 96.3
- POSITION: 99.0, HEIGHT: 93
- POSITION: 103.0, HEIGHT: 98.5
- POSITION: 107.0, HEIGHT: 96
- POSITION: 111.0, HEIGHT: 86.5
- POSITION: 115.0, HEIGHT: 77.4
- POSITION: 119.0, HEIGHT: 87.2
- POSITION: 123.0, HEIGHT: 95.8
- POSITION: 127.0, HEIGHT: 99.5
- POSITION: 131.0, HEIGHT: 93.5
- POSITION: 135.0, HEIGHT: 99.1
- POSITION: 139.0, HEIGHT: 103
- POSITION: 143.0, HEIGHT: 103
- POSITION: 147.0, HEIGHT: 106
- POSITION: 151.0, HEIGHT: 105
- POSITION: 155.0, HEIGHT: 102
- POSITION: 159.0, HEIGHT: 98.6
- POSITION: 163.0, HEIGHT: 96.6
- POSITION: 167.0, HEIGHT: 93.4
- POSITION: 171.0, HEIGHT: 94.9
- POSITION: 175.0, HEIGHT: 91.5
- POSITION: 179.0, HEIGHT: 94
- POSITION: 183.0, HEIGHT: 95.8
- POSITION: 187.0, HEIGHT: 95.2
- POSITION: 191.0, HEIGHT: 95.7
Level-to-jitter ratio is 13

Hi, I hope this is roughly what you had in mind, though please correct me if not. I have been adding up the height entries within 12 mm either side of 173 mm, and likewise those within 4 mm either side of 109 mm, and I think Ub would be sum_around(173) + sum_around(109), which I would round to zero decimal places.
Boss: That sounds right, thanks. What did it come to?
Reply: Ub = 749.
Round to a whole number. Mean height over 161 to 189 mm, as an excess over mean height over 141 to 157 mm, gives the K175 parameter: -10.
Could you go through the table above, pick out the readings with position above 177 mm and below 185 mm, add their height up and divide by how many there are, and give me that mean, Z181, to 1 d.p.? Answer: 94.9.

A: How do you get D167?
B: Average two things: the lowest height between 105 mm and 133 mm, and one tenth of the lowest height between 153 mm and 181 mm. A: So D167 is 43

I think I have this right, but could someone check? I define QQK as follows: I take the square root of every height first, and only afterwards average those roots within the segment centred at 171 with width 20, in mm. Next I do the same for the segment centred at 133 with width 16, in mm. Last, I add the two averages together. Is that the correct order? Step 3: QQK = 19.6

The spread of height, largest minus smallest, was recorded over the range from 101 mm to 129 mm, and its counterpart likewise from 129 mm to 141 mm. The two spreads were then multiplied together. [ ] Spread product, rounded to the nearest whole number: 210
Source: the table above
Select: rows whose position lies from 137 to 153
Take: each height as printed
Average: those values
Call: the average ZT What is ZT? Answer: 104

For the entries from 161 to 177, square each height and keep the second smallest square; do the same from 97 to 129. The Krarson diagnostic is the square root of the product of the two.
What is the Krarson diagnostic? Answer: 8079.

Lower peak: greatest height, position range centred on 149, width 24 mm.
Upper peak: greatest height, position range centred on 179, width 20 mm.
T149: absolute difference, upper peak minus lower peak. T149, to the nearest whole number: 10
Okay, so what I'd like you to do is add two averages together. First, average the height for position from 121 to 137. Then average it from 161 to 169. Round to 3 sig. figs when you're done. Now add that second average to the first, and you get 192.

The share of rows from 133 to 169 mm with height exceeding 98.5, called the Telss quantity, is 0.8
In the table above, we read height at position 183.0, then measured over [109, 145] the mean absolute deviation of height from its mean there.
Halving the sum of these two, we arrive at 51.3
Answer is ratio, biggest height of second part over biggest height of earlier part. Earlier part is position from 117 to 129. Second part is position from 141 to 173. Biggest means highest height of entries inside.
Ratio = 1.07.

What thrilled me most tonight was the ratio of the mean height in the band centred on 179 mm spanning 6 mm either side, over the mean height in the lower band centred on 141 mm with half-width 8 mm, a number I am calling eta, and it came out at 0.91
